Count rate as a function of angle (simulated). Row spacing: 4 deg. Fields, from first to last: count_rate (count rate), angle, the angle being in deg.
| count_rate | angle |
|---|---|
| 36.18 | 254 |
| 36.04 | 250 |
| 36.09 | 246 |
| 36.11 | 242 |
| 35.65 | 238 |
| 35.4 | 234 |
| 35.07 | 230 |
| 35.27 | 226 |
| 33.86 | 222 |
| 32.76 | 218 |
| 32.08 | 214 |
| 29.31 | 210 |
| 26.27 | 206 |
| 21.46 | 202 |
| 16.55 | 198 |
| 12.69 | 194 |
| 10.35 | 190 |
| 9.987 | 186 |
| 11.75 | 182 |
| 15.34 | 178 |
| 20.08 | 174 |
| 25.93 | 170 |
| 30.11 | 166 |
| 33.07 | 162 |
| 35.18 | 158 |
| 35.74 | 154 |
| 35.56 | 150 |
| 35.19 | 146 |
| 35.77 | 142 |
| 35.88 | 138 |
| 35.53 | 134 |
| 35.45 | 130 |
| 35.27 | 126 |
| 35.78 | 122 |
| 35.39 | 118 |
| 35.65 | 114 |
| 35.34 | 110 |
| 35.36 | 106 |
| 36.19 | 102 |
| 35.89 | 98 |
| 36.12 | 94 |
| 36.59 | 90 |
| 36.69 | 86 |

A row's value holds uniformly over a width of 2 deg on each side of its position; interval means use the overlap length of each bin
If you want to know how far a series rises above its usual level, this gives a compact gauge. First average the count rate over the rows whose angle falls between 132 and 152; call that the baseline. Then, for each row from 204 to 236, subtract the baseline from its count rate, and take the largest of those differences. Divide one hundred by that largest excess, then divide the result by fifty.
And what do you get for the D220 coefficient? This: -11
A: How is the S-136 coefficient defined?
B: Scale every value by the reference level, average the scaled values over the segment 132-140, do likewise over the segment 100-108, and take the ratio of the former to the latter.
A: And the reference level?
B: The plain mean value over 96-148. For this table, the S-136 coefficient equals 1.0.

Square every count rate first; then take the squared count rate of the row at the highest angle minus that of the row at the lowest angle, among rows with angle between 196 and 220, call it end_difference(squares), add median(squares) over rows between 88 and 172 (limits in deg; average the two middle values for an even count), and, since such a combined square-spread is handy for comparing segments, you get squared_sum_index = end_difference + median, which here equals 2062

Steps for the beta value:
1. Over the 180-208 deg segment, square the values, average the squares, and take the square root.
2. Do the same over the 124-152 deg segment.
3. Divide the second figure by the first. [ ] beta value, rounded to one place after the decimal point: 2.1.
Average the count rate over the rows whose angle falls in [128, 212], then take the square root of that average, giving 5.1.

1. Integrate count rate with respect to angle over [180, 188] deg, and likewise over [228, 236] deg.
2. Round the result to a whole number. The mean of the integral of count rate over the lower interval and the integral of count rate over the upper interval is 184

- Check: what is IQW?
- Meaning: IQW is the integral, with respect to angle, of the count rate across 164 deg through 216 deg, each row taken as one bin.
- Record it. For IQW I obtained 1048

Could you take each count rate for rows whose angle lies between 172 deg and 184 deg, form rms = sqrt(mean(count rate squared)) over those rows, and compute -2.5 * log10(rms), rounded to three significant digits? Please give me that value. -3.02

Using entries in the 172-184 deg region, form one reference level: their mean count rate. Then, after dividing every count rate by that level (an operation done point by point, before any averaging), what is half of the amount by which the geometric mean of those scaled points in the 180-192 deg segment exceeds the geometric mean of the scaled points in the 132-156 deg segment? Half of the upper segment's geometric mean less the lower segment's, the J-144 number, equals -0.79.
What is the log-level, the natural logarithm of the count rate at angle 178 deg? 2.73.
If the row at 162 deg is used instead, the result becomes 3.50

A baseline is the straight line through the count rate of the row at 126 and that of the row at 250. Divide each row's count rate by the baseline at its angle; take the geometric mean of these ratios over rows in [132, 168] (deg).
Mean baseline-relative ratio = 1.0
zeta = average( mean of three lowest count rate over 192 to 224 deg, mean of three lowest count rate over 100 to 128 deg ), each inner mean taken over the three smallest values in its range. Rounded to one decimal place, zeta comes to 26.1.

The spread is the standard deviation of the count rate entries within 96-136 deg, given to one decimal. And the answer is 0.3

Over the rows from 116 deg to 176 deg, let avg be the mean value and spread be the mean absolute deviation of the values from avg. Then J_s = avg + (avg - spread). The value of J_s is 63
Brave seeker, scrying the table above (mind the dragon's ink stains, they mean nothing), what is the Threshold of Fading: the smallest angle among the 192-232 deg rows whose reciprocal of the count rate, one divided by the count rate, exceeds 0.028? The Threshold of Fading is 194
